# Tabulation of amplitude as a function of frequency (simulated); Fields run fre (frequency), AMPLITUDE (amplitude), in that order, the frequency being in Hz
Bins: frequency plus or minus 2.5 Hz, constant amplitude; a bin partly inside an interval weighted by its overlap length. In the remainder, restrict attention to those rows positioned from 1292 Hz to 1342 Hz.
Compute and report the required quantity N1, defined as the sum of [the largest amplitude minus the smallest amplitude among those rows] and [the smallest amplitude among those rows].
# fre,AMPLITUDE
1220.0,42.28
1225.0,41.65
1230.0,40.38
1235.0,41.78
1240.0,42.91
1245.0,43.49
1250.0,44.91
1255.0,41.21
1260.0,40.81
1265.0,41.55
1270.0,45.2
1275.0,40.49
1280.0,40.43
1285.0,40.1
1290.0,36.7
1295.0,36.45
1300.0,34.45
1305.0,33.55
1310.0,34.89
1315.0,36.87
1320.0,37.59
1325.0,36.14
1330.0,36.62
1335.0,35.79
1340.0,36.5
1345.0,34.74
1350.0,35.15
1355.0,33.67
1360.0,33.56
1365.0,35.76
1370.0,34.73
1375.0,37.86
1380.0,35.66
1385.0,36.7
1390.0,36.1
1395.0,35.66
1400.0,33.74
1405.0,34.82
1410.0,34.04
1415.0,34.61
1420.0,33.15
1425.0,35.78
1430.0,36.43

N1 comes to 37.6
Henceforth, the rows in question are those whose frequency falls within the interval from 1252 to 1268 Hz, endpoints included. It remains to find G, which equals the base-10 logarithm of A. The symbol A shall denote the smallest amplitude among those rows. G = 1.61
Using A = 40.81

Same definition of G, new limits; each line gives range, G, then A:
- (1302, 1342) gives 1.53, 33.55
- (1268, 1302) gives 1.54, 34.45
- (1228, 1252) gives 1.61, 40.38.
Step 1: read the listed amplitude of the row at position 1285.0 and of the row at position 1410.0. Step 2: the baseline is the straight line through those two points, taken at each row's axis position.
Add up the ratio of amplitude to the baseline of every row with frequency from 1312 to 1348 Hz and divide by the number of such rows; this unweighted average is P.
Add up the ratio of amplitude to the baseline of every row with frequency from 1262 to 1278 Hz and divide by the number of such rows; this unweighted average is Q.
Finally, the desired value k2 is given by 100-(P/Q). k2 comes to 99.1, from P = 0.96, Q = 1.04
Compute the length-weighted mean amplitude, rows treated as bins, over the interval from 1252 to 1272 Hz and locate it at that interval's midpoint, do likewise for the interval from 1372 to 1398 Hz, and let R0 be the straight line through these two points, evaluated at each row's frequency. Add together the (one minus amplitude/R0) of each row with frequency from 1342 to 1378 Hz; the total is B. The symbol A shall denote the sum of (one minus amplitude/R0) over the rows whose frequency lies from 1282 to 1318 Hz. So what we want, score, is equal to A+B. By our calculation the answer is 1.19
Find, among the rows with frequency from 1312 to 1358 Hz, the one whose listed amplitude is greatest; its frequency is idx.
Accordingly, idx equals 1320.0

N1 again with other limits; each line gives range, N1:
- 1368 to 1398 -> 37.9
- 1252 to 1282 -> 45.2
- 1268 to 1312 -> 45.2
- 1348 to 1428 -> 37.9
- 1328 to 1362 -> 36.6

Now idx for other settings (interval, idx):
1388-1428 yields 1390.0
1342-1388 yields 1375.0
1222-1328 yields 1270.0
